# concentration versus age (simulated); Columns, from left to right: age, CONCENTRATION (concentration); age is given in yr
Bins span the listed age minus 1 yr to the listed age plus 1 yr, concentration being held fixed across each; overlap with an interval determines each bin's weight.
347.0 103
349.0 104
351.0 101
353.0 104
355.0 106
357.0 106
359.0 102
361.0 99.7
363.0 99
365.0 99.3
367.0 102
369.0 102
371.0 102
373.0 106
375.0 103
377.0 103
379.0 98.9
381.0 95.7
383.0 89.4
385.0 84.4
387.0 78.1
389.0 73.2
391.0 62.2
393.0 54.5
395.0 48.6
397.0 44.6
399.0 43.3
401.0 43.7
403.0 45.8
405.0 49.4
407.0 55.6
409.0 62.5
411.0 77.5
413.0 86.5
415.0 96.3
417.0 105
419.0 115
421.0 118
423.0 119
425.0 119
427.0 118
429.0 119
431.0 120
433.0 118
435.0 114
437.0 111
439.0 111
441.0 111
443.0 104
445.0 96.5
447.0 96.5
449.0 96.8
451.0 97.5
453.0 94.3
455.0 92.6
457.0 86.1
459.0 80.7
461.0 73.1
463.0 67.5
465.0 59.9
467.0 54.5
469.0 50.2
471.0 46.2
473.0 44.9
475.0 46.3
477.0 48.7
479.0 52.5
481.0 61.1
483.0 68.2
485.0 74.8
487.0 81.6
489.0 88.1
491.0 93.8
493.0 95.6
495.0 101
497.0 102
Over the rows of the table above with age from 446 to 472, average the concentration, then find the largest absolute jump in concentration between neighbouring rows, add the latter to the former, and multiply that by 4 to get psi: 337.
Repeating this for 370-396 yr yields 382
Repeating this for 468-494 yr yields 297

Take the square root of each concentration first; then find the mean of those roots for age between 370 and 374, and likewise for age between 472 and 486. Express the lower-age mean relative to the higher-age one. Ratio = 1.4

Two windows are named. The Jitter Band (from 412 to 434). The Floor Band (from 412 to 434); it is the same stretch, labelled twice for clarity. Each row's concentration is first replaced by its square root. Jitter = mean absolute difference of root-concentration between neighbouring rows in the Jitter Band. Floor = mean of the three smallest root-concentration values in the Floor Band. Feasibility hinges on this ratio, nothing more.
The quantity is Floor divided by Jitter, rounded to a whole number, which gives 53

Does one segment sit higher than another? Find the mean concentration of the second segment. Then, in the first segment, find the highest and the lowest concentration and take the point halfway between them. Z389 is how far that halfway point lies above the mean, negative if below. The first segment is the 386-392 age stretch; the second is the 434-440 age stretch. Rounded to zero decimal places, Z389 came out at -42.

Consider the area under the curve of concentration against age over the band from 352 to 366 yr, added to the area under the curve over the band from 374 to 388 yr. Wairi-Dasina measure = 2737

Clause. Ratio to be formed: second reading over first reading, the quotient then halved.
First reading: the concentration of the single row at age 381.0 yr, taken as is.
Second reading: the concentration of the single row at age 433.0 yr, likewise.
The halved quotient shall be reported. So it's 0.62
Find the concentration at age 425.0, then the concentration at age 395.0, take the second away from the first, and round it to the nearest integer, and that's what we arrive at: 70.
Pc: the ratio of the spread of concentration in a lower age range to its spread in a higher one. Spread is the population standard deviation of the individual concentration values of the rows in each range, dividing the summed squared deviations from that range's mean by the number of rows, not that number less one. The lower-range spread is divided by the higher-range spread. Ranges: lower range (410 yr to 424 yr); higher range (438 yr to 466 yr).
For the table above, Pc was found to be 1.0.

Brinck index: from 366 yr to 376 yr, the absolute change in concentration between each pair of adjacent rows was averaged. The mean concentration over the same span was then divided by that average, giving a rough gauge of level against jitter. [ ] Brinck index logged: 59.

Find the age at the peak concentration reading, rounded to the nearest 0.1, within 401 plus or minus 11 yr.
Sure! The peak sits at 411.0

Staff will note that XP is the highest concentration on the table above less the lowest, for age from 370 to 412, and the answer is 63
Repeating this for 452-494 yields 51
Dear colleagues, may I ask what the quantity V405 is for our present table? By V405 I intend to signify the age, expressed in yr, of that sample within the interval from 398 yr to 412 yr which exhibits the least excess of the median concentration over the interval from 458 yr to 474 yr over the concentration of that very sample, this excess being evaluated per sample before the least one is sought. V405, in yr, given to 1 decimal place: 411.0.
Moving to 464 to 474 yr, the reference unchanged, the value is 465.0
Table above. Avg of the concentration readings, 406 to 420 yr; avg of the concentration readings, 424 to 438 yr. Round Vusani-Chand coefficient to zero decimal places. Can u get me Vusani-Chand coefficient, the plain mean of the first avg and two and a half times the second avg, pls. 189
